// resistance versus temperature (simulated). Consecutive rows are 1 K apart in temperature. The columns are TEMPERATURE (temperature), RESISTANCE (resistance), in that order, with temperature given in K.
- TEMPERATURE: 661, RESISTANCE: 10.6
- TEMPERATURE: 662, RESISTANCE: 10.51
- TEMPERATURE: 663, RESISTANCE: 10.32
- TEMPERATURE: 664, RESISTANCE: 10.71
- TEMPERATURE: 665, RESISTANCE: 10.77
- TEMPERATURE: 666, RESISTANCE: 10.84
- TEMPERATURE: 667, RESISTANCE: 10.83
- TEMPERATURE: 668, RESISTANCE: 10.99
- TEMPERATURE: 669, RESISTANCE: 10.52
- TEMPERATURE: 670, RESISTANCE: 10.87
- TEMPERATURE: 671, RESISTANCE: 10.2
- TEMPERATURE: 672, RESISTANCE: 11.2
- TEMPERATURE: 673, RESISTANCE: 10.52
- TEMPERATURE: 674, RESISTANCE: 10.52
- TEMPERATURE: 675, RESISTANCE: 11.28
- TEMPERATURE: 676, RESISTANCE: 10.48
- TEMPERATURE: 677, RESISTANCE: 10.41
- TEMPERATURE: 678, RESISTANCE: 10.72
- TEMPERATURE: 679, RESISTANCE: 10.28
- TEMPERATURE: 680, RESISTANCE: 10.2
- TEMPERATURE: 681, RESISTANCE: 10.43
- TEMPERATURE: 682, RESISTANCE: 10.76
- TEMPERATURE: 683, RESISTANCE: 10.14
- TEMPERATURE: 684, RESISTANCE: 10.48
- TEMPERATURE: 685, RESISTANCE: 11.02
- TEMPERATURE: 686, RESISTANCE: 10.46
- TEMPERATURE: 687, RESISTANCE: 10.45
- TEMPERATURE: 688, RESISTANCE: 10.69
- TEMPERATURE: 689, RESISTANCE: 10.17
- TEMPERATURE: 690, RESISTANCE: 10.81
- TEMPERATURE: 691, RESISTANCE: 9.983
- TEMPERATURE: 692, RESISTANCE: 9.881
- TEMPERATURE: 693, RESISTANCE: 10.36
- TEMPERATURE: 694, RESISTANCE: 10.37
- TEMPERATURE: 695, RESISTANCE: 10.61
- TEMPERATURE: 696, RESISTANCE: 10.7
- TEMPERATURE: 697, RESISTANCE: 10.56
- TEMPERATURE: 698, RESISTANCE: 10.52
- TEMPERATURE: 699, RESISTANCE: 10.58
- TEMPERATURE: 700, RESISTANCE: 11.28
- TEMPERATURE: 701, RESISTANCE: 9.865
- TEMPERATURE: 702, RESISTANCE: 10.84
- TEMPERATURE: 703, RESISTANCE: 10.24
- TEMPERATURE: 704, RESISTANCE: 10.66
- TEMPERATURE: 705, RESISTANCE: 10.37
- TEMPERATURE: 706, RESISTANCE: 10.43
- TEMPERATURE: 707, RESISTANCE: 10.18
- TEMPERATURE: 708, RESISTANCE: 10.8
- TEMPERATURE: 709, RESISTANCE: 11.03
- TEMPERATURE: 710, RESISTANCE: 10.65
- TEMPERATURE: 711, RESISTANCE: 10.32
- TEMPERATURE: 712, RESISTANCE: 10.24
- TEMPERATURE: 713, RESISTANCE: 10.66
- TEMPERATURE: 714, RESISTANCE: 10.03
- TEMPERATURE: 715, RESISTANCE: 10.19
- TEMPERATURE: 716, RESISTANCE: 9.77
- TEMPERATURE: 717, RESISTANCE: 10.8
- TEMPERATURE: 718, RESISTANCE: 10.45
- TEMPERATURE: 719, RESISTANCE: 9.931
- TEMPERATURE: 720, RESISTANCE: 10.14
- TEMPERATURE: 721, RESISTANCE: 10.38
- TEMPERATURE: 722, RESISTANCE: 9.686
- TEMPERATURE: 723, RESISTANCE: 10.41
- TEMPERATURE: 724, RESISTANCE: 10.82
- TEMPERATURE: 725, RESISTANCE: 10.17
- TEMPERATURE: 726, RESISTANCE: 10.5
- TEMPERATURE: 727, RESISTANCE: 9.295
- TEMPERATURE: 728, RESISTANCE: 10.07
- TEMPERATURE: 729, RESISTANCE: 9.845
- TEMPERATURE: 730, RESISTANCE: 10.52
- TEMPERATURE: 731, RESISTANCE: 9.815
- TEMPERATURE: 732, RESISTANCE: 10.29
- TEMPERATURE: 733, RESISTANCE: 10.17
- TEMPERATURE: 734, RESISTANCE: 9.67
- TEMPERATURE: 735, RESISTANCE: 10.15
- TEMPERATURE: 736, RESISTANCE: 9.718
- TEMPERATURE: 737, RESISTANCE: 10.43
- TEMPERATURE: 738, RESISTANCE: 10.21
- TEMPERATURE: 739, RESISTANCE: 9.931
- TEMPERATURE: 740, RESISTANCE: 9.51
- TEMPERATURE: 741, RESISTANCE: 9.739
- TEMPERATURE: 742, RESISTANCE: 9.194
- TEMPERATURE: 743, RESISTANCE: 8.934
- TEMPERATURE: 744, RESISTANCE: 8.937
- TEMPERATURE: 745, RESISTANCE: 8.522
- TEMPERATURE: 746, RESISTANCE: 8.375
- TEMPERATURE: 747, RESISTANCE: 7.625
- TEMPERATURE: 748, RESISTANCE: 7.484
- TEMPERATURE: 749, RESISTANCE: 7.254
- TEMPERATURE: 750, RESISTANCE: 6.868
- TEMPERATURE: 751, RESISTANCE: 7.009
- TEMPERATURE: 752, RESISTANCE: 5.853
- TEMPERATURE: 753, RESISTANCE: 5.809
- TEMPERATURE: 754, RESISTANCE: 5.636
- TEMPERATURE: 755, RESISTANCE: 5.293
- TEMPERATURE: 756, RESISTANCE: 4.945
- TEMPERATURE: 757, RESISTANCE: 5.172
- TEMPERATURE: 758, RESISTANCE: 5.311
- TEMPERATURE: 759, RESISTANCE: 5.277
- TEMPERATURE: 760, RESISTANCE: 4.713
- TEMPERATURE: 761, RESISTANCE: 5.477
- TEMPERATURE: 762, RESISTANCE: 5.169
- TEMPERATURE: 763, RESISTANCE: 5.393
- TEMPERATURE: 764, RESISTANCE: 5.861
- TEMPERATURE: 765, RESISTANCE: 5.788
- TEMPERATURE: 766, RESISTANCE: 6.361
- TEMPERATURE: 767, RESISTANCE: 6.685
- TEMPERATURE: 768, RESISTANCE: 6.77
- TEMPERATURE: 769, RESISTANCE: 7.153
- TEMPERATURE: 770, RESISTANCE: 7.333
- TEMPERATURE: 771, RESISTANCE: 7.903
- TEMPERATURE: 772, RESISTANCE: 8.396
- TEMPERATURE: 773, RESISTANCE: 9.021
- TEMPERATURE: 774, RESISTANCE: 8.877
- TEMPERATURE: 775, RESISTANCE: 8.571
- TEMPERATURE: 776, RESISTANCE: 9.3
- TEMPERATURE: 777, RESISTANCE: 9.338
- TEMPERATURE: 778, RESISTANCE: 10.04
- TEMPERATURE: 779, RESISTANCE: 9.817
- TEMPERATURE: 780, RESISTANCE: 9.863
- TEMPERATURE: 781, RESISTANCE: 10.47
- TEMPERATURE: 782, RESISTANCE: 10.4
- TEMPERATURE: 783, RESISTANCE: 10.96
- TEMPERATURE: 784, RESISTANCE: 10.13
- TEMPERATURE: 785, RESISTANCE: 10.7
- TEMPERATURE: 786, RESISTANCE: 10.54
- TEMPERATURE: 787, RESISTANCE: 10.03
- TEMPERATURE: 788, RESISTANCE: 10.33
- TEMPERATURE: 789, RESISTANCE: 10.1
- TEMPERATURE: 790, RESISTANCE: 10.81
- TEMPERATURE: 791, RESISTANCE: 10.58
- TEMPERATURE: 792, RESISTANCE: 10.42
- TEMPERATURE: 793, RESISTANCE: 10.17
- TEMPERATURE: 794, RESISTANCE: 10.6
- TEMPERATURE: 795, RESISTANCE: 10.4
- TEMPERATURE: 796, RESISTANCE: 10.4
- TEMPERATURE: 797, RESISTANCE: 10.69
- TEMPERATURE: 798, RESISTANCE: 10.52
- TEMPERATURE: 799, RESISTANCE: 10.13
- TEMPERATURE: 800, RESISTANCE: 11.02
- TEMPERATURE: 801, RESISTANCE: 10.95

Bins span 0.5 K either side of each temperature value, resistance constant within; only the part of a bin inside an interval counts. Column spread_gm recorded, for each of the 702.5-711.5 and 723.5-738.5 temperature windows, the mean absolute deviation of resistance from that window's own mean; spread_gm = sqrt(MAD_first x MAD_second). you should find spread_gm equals 0.27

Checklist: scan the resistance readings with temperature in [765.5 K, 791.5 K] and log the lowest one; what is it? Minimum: 6.361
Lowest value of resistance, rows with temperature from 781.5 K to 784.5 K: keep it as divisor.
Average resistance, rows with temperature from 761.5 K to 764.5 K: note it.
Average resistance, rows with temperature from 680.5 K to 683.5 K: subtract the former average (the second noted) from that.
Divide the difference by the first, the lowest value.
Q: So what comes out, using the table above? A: 0.49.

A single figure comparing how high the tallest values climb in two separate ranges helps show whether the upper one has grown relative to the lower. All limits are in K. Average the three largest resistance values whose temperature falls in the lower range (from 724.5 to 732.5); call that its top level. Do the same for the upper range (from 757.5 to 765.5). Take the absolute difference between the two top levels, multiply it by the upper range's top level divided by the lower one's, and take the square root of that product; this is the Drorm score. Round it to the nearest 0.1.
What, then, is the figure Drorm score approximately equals 1.6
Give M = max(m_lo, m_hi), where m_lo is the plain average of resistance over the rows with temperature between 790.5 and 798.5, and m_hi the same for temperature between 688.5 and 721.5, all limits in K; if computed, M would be 10.5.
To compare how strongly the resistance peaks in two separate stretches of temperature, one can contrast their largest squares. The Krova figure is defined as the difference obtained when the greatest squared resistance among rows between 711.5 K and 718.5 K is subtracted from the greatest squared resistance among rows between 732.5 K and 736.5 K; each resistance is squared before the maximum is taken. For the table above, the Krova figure -13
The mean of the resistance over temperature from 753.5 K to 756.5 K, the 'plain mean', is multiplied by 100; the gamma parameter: 529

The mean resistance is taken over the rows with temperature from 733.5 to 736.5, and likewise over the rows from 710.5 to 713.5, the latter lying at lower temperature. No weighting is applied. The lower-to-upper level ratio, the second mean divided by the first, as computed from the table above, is 1.06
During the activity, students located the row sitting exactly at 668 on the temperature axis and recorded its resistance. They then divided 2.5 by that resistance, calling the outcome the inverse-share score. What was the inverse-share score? 0.227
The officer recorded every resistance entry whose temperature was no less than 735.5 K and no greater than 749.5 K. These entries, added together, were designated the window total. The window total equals 126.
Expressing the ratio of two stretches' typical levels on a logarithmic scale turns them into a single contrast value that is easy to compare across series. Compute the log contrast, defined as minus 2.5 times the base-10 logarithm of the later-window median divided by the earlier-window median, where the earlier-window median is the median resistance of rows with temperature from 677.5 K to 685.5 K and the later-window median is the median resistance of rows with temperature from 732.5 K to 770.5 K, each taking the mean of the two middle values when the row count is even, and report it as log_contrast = 0.4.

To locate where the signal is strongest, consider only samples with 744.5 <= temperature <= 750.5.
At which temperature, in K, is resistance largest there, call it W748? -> 745 K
